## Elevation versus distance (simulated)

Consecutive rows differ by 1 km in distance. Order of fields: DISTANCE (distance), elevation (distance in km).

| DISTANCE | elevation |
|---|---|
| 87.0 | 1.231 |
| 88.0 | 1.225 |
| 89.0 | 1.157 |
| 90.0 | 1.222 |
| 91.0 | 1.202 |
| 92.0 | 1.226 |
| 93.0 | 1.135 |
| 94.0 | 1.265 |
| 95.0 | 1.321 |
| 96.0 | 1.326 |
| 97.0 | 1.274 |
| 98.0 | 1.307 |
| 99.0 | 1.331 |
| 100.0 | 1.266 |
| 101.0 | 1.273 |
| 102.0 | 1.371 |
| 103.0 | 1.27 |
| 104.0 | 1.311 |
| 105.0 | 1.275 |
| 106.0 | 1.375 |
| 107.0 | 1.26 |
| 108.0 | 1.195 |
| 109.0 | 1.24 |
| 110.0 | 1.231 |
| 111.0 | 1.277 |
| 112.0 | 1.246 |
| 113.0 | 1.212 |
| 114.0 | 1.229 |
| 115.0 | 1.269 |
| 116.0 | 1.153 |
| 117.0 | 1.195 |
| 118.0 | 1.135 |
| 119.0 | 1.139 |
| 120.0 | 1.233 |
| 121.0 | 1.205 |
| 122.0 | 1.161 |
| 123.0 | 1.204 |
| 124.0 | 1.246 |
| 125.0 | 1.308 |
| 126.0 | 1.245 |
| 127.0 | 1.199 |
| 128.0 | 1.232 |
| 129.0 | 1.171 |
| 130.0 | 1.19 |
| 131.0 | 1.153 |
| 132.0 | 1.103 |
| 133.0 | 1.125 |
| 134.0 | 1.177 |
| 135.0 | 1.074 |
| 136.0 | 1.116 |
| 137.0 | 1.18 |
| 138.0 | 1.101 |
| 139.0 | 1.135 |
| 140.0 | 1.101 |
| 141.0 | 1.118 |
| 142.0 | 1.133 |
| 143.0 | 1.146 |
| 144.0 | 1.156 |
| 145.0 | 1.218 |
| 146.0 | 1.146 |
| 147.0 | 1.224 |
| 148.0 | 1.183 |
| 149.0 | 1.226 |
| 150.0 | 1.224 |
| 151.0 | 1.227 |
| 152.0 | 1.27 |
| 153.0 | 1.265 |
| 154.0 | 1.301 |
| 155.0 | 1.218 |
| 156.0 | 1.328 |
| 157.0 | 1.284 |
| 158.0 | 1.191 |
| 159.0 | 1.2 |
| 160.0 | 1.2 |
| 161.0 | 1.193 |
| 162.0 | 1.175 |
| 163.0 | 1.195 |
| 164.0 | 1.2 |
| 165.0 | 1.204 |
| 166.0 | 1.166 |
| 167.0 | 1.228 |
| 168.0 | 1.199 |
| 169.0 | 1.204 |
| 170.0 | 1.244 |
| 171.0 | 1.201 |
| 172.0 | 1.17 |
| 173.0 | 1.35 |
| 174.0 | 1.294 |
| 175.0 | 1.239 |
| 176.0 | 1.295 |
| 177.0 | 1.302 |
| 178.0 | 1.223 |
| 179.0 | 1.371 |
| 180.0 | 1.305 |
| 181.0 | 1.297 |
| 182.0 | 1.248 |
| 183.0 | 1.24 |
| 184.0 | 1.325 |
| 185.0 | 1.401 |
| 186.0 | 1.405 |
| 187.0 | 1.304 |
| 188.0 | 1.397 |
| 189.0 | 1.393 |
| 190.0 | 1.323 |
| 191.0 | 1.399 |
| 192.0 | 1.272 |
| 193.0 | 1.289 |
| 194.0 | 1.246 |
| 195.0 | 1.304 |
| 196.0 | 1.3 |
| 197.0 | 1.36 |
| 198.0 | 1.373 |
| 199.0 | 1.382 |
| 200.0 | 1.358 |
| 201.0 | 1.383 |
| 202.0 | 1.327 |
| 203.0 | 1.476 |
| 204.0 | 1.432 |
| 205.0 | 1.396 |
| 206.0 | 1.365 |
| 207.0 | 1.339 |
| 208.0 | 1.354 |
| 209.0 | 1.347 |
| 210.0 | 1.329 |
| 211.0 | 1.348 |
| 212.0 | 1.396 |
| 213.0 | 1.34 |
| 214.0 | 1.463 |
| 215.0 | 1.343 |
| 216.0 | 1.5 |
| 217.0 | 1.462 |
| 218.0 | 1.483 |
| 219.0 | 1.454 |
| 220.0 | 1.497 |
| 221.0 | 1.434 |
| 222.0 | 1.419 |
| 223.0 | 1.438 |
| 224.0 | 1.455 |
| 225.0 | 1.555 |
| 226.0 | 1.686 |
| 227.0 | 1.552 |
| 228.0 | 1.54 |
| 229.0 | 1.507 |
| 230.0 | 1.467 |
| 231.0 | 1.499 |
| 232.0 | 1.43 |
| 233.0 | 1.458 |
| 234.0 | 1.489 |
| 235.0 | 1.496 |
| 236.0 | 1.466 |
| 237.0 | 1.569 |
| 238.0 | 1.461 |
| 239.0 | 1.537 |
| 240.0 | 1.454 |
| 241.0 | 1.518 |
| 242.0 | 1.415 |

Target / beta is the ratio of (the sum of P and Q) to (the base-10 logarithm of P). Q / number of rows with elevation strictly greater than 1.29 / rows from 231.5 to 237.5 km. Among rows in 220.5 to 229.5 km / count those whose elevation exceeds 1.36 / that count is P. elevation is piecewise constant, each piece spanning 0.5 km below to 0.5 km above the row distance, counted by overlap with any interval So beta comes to 16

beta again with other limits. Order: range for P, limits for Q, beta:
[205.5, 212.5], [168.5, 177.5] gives 20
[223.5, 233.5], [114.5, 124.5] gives 10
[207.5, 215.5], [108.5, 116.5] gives 7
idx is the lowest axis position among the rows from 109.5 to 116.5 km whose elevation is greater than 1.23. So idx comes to 110.0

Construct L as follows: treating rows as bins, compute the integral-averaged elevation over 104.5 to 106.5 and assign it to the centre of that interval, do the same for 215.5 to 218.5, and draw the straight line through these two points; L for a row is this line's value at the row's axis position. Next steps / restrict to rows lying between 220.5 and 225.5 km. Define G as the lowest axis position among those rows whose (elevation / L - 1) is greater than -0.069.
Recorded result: 221.0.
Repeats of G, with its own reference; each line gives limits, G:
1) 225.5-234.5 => 226.0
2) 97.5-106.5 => 98.0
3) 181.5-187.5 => 185.0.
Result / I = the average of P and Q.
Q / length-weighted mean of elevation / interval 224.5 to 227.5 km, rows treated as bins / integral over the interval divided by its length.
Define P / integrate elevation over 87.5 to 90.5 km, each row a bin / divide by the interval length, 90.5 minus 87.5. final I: 1.40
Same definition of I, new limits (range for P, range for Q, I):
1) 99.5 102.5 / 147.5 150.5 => 1.26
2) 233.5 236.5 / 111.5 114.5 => 1.36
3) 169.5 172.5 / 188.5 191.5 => 1.29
